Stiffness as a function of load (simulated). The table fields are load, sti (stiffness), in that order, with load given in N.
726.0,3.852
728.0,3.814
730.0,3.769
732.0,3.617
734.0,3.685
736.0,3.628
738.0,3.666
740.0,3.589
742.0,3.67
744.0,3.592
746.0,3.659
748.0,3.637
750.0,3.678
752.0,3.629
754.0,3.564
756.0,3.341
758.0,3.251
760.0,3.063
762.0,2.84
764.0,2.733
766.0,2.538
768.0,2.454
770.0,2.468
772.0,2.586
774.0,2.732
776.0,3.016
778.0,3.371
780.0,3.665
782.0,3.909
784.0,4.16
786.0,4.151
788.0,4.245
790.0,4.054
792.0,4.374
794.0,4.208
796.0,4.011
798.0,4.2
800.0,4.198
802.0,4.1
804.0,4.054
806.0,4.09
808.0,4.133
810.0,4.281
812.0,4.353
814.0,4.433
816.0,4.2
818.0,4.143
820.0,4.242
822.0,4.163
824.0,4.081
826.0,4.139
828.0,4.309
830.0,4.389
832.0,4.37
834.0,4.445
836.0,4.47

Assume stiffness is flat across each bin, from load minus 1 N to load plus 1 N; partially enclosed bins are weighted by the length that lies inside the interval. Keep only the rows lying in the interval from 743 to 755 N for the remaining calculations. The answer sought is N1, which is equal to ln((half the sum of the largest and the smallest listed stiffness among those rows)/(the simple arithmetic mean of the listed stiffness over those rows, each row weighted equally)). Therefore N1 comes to -0.002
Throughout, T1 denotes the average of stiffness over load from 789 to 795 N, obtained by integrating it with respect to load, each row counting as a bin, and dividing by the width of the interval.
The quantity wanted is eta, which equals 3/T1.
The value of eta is 0.71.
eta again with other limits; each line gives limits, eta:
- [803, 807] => 0.74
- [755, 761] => 0.93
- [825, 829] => 0.71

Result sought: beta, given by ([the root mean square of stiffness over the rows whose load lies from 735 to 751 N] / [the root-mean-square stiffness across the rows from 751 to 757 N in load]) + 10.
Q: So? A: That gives 11.0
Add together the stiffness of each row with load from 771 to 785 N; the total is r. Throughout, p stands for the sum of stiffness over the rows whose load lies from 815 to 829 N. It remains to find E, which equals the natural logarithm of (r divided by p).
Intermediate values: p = 29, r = 23.4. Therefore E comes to -0.2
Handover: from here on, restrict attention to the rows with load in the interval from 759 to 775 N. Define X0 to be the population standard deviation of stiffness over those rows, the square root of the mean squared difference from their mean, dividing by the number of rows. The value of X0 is 0.19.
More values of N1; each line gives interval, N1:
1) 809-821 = 0.003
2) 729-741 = 0.005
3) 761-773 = 0.017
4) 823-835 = -0.006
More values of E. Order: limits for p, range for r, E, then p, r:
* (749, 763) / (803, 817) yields 0.2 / 23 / 29.5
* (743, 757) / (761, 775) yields -0.3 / 25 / 18.4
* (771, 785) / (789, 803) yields 0.2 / 23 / 29.1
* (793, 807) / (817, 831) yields 0.0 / 29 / 29.5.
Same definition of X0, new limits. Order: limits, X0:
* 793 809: 0.07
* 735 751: 0.03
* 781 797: 0.14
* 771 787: 0.58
